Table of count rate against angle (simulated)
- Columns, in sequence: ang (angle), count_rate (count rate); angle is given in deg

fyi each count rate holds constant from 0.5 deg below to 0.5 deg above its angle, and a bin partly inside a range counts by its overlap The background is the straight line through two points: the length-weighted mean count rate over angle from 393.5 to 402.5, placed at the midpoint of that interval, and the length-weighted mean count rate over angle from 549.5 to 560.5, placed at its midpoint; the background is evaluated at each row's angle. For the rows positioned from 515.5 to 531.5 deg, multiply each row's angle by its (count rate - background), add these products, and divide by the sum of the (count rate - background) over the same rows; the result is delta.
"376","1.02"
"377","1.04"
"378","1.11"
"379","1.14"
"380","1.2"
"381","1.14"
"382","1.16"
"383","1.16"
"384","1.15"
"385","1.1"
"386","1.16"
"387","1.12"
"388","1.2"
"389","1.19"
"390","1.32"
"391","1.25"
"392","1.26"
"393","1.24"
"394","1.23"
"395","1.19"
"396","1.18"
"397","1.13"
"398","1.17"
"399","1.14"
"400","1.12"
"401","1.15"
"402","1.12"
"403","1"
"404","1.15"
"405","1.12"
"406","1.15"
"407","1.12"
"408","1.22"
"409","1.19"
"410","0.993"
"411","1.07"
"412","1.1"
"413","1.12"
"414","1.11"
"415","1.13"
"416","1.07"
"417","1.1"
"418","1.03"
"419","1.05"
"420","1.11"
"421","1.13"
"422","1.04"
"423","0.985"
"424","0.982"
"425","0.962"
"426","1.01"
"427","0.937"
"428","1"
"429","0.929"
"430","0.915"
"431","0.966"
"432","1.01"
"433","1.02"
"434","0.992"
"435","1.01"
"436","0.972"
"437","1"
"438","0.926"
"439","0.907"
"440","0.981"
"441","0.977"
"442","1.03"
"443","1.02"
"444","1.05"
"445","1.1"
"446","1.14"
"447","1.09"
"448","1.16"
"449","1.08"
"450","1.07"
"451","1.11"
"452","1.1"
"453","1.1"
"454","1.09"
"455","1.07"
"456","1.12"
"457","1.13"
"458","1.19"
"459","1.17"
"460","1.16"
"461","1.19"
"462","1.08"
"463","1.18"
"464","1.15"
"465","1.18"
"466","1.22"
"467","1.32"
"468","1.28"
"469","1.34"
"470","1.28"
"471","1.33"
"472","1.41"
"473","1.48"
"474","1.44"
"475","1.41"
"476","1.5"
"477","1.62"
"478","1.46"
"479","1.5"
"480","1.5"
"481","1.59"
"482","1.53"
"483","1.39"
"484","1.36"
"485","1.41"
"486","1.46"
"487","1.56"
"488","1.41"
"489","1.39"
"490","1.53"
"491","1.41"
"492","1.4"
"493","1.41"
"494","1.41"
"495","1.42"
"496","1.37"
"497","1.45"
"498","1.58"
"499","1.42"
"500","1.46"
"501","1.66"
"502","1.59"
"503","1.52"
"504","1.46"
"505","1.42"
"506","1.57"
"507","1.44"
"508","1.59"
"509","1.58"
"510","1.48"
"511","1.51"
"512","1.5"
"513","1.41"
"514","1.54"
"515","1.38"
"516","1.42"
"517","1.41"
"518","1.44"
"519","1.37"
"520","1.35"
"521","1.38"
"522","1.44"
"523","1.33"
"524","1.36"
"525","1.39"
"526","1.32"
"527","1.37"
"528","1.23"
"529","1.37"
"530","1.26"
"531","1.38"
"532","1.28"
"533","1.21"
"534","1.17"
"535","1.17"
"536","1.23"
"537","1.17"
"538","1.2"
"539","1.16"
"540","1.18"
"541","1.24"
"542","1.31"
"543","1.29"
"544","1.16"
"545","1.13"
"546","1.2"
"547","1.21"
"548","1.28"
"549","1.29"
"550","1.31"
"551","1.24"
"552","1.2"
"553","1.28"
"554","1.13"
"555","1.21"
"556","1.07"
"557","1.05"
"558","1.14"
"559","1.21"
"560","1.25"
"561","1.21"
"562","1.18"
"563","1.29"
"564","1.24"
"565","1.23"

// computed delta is 522.6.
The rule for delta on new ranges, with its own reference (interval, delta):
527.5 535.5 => 530.1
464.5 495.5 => 481.6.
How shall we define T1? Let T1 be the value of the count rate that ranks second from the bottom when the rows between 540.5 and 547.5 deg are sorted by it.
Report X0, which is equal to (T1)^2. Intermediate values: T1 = 1.16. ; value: 1.3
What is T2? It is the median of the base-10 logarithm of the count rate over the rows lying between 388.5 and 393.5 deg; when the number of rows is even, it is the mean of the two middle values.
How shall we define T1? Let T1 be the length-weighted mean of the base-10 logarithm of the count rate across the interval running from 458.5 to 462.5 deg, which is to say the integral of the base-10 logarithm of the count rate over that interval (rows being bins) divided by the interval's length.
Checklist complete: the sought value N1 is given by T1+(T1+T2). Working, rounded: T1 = 0.060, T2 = 0.097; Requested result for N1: 0.22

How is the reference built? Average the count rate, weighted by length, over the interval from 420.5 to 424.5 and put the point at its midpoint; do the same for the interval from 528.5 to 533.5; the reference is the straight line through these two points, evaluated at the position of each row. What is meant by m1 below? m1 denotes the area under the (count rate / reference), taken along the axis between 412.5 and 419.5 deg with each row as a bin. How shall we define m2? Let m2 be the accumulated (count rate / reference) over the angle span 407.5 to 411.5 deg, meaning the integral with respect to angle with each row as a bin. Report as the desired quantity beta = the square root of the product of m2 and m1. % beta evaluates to 5.8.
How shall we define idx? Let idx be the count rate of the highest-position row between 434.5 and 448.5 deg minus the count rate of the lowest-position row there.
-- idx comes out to 0.15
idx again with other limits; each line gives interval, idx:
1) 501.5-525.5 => -0.20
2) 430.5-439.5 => -0.06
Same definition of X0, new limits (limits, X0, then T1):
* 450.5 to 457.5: 1.2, 1.09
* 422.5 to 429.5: 0.9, 0.937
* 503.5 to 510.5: 2.1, 1.44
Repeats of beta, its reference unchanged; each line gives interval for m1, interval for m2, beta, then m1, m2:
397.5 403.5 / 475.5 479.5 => 6.0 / 7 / 5.2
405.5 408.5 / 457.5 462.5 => 4.2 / 4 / 5.1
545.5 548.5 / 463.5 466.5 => 2.9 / 3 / 3.1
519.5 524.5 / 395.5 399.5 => 5.0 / 5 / 4.7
